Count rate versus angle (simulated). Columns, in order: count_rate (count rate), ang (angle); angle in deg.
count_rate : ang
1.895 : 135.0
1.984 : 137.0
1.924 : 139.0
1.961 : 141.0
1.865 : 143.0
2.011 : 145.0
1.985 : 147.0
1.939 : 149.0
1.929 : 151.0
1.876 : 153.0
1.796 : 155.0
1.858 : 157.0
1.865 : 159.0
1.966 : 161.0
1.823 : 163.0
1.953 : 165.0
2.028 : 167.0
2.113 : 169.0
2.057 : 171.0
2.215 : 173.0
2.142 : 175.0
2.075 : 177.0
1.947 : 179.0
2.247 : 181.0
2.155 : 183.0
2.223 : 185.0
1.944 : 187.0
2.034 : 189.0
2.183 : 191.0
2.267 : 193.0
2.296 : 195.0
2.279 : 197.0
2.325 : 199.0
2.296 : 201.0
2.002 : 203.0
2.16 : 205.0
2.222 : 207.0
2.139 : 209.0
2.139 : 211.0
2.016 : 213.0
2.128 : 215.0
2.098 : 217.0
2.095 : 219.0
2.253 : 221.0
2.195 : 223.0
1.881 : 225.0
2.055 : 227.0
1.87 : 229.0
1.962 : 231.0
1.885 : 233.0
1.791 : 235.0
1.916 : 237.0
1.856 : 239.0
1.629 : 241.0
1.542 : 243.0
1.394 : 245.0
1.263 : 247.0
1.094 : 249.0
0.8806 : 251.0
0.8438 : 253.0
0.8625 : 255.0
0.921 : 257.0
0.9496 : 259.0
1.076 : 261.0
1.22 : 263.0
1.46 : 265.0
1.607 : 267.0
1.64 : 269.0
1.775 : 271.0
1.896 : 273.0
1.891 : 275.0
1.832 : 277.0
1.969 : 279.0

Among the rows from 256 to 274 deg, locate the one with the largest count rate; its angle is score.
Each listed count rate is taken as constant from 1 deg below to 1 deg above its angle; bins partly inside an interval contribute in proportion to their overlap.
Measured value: 273.0 deg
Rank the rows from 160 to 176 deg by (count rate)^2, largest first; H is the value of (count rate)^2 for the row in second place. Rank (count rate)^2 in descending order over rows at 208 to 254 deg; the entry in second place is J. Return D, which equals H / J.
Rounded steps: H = 4.59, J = 4.8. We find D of 0.95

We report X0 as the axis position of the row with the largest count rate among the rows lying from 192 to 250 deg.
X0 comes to 199.0 deg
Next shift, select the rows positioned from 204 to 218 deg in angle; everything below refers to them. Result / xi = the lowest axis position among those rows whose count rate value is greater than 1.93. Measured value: 205.0 deg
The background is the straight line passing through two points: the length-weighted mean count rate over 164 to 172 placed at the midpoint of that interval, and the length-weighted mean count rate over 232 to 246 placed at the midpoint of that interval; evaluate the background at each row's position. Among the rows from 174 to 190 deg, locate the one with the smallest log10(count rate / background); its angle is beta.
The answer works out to 179.0 deg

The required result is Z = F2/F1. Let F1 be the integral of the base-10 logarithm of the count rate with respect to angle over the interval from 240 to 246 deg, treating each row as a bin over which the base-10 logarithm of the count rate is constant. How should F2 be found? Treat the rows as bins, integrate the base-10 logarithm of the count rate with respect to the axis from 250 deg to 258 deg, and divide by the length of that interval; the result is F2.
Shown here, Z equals -0.05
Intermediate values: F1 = 1.09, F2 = -0.06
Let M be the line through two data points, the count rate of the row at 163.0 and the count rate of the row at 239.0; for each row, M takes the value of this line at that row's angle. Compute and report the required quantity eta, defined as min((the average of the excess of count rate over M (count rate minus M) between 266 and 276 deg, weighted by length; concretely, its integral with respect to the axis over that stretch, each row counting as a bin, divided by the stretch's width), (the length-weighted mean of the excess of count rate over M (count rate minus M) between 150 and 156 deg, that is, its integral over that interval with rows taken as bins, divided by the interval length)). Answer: -0.1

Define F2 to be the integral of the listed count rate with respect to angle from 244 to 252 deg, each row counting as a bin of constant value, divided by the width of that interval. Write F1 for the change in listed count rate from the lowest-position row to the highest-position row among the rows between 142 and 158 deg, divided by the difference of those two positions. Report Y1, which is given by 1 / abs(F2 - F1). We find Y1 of 0.863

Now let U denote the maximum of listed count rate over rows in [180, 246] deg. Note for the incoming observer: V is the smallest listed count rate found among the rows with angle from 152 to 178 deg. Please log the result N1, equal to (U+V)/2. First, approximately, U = 2.325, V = 1.796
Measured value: 2.06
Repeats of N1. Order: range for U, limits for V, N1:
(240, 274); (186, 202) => 1.92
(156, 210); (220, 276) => 1.58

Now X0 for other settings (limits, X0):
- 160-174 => 173.0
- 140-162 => 145.0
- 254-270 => 269.0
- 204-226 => 221.0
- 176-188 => 181.0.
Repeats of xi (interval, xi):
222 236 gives 223.0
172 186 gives 173.0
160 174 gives 161.0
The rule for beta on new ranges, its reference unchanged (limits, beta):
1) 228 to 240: 235.0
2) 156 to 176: 163.0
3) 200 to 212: 203.0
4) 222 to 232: 225.0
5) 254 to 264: 255.0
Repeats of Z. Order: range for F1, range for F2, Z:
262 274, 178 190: 0.13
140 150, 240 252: 0.04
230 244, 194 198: 0.10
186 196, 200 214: 0.10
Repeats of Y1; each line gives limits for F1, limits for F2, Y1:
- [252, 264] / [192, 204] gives 0.453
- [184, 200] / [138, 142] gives 0.517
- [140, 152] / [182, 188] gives 0.474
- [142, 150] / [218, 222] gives 0.463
